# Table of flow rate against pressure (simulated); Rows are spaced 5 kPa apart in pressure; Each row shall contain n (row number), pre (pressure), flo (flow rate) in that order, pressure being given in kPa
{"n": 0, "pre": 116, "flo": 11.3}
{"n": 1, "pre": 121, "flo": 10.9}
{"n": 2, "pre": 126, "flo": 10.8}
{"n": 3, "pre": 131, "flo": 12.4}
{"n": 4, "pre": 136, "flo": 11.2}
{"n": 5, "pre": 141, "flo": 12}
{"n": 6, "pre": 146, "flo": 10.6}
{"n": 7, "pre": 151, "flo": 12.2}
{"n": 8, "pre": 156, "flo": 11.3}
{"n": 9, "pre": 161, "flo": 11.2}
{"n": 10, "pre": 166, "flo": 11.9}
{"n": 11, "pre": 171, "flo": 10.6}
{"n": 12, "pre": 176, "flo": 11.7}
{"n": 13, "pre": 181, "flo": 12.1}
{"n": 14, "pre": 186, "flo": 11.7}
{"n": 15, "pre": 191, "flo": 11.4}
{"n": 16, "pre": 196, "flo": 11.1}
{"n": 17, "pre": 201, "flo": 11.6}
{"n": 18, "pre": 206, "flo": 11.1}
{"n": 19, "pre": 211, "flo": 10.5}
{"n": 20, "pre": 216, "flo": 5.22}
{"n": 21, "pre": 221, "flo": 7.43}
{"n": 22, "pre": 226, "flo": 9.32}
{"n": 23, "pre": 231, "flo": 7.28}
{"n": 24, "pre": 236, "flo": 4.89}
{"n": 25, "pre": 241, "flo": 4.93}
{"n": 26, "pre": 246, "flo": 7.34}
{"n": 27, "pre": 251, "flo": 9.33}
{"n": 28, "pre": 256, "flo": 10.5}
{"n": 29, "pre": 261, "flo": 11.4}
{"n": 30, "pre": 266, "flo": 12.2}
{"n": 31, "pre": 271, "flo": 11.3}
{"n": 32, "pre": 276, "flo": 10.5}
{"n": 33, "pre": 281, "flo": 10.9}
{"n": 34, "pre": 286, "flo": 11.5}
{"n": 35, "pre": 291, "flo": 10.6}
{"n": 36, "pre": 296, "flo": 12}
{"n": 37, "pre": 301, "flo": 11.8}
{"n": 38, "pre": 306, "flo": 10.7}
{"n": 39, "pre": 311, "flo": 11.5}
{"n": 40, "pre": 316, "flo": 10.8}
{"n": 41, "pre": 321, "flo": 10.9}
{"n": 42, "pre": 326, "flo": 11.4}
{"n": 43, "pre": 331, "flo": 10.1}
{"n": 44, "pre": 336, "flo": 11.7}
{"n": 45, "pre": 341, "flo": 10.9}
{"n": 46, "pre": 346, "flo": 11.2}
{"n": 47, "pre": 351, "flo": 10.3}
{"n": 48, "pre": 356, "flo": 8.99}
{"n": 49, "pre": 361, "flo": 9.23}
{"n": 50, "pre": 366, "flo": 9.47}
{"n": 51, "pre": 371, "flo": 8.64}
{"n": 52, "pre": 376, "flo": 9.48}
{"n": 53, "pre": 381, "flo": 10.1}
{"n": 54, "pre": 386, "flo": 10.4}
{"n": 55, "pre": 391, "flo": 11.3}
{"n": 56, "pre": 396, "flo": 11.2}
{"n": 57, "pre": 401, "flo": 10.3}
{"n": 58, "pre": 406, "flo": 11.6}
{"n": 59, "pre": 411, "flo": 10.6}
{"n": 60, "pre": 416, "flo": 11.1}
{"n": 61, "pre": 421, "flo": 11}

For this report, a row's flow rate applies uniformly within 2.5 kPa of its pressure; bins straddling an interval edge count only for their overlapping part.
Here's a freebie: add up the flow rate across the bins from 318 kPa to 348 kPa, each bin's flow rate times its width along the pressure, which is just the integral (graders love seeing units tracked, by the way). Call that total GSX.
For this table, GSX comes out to 331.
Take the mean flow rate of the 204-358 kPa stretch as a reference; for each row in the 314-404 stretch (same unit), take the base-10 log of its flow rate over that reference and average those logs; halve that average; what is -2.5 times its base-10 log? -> 5.3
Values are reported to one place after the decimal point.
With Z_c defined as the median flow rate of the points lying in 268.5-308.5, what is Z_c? 11.1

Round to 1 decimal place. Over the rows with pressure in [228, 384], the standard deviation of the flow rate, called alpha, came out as 1.8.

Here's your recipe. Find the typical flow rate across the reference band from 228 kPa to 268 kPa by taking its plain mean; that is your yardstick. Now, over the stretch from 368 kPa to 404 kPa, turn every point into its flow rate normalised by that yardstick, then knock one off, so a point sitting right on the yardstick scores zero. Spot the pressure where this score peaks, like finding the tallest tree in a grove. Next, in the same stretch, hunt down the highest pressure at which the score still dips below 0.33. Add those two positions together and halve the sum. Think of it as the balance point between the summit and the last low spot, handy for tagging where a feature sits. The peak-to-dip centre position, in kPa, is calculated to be 396.0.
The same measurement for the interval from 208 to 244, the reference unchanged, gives 226.0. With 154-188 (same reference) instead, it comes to 176.0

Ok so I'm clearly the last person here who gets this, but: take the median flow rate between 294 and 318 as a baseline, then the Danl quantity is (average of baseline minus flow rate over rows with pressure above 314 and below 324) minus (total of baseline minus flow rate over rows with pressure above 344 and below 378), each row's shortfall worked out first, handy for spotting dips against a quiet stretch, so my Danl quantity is -13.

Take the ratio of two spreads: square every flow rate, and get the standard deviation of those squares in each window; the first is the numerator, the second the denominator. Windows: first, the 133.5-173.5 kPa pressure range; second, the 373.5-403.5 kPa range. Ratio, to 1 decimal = 1.0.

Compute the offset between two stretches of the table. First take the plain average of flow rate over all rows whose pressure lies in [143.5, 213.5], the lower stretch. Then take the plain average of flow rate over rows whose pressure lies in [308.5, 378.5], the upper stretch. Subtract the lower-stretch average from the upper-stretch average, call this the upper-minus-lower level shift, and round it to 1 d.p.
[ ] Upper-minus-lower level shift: -1.0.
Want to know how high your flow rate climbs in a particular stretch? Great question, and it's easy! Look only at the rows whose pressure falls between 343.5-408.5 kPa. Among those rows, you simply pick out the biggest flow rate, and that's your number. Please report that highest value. 11.6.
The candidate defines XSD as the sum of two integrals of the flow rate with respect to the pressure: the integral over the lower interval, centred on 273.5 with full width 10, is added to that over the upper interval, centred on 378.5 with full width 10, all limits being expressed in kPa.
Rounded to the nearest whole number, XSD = 207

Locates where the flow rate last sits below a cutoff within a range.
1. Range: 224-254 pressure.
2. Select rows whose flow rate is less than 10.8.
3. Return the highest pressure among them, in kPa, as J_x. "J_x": 251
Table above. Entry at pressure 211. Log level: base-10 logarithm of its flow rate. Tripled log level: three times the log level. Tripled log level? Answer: 3.06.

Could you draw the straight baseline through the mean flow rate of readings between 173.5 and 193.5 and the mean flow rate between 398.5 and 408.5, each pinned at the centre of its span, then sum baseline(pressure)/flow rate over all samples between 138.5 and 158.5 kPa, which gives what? 4.1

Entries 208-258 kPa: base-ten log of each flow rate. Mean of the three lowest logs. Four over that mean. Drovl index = 5.71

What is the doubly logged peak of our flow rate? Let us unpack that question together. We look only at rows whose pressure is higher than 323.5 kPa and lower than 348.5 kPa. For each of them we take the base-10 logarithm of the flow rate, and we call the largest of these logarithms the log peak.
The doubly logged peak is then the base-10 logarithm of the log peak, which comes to 0.0286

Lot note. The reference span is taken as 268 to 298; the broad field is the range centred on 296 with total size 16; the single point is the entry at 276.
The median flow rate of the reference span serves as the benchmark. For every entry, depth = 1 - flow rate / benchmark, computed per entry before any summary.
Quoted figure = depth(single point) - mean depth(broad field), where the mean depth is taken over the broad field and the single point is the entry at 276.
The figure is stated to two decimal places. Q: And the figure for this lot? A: 0.09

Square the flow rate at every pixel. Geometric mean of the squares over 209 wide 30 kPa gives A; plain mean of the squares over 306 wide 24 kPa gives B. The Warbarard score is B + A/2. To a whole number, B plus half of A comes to 171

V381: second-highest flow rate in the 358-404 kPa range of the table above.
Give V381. 11.2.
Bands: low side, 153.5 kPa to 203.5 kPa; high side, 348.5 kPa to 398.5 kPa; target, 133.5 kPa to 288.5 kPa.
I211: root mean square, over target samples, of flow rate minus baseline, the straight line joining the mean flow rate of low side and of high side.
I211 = 2.30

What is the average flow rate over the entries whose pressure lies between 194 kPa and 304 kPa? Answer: 9.7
